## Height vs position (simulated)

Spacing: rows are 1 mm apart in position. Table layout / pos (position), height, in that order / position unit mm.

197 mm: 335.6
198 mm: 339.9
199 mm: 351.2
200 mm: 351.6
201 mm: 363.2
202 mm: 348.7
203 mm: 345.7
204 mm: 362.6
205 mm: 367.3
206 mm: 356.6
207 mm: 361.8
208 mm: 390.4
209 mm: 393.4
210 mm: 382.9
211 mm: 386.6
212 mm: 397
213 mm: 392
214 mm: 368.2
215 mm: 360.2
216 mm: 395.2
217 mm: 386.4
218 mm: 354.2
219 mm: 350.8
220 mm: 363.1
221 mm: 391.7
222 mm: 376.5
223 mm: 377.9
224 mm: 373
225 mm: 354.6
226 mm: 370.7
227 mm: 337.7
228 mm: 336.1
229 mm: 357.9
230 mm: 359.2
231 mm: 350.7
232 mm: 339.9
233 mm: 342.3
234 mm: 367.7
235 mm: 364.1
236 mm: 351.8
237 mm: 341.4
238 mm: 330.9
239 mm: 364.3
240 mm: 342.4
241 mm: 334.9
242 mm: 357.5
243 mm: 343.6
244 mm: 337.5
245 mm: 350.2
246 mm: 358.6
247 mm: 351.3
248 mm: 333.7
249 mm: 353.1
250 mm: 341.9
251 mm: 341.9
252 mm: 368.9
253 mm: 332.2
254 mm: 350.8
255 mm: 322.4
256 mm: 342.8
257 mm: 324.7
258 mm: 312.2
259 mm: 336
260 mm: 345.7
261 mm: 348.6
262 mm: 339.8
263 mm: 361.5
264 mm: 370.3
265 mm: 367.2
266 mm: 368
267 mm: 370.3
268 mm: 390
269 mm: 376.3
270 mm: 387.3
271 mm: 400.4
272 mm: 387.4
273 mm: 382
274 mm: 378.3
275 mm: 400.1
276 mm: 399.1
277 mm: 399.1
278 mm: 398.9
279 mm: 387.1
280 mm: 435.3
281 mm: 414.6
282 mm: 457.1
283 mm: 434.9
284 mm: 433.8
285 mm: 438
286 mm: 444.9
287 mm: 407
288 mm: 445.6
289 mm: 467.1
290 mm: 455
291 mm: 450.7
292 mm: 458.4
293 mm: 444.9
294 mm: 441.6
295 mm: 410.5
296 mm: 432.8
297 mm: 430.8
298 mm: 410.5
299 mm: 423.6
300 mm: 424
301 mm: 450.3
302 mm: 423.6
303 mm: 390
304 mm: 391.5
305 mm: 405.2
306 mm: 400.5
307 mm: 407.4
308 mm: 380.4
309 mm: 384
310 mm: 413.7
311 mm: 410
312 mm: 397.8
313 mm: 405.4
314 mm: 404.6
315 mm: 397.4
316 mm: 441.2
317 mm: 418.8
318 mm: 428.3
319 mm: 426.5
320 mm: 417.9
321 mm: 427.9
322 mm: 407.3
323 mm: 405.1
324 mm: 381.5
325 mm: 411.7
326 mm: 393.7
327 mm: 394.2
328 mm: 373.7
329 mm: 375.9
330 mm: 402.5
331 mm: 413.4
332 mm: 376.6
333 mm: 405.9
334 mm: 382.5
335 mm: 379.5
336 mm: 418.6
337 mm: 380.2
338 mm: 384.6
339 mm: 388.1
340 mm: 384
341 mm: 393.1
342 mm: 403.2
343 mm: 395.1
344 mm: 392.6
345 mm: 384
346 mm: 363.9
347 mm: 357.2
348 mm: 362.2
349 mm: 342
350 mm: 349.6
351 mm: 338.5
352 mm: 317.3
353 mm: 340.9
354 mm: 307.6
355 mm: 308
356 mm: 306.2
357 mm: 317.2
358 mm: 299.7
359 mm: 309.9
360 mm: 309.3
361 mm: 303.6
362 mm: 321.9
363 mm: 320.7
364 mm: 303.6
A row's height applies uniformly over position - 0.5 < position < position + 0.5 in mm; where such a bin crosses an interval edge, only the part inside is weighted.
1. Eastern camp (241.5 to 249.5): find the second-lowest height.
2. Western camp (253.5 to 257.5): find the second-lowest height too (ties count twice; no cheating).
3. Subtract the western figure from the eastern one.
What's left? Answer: 13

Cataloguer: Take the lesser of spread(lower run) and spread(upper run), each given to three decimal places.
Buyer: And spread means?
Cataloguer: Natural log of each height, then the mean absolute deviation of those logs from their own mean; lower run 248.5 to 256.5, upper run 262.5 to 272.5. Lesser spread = 0.028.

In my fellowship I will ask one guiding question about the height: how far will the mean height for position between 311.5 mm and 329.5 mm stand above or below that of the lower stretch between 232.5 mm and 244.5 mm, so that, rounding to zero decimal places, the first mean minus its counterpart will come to 58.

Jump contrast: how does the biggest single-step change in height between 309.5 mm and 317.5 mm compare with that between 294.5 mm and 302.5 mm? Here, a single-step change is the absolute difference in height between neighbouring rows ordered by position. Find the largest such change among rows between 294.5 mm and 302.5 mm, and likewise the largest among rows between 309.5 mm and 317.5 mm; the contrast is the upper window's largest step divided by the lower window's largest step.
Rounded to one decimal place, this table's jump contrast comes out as 1.6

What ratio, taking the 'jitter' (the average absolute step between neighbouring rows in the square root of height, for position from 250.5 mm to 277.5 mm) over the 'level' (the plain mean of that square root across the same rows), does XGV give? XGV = 0.0186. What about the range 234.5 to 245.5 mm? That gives 0.0218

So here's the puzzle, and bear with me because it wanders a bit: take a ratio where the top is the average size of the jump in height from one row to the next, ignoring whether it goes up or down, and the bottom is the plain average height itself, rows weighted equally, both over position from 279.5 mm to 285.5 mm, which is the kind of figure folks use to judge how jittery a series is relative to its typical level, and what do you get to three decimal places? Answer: 0.042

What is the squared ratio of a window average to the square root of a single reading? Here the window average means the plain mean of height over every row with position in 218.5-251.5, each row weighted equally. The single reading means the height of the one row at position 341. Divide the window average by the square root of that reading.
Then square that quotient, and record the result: 317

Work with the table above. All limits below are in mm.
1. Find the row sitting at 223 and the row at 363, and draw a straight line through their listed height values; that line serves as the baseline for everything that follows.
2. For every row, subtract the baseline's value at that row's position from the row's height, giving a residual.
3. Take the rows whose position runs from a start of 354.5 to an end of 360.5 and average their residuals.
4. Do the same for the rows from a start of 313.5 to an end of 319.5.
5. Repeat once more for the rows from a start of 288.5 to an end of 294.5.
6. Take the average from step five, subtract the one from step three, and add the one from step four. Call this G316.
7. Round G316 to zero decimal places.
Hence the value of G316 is 197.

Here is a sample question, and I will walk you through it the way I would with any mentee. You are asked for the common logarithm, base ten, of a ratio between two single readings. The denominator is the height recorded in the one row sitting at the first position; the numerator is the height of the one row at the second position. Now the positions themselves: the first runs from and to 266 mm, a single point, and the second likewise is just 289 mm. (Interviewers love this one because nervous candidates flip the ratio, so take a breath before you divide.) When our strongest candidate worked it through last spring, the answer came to 0.10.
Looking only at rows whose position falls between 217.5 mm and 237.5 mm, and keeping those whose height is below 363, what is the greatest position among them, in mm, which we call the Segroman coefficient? 237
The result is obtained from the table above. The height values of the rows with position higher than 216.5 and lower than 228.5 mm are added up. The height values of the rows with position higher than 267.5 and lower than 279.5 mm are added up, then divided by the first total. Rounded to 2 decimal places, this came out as 1.07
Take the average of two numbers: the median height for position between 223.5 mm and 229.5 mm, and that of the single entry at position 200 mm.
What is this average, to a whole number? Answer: 354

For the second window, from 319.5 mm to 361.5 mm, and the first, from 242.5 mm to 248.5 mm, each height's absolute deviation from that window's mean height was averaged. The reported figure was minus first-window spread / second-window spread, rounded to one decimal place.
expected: -0.2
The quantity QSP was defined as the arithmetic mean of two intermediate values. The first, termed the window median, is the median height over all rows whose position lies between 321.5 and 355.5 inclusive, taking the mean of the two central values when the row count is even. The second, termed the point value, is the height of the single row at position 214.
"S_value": 376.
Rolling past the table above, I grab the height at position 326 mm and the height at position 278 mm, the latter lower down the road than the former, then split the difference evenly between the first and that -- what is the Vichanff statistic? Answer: 396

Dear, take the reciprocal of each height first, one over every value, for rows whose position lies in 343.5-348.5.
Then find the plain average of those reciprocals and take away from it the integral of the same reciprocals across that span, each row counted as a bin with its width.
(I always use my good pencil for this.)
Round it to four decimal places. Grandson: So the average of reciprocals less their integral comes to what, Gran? -0.0108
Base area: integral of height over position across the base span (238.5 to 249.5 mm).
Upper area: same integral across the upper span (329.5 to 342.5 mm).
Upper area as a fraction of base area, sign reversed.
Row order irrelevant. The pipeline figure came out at -1.3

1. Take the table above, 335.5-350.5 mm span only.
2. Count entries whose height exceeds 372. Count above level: 10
